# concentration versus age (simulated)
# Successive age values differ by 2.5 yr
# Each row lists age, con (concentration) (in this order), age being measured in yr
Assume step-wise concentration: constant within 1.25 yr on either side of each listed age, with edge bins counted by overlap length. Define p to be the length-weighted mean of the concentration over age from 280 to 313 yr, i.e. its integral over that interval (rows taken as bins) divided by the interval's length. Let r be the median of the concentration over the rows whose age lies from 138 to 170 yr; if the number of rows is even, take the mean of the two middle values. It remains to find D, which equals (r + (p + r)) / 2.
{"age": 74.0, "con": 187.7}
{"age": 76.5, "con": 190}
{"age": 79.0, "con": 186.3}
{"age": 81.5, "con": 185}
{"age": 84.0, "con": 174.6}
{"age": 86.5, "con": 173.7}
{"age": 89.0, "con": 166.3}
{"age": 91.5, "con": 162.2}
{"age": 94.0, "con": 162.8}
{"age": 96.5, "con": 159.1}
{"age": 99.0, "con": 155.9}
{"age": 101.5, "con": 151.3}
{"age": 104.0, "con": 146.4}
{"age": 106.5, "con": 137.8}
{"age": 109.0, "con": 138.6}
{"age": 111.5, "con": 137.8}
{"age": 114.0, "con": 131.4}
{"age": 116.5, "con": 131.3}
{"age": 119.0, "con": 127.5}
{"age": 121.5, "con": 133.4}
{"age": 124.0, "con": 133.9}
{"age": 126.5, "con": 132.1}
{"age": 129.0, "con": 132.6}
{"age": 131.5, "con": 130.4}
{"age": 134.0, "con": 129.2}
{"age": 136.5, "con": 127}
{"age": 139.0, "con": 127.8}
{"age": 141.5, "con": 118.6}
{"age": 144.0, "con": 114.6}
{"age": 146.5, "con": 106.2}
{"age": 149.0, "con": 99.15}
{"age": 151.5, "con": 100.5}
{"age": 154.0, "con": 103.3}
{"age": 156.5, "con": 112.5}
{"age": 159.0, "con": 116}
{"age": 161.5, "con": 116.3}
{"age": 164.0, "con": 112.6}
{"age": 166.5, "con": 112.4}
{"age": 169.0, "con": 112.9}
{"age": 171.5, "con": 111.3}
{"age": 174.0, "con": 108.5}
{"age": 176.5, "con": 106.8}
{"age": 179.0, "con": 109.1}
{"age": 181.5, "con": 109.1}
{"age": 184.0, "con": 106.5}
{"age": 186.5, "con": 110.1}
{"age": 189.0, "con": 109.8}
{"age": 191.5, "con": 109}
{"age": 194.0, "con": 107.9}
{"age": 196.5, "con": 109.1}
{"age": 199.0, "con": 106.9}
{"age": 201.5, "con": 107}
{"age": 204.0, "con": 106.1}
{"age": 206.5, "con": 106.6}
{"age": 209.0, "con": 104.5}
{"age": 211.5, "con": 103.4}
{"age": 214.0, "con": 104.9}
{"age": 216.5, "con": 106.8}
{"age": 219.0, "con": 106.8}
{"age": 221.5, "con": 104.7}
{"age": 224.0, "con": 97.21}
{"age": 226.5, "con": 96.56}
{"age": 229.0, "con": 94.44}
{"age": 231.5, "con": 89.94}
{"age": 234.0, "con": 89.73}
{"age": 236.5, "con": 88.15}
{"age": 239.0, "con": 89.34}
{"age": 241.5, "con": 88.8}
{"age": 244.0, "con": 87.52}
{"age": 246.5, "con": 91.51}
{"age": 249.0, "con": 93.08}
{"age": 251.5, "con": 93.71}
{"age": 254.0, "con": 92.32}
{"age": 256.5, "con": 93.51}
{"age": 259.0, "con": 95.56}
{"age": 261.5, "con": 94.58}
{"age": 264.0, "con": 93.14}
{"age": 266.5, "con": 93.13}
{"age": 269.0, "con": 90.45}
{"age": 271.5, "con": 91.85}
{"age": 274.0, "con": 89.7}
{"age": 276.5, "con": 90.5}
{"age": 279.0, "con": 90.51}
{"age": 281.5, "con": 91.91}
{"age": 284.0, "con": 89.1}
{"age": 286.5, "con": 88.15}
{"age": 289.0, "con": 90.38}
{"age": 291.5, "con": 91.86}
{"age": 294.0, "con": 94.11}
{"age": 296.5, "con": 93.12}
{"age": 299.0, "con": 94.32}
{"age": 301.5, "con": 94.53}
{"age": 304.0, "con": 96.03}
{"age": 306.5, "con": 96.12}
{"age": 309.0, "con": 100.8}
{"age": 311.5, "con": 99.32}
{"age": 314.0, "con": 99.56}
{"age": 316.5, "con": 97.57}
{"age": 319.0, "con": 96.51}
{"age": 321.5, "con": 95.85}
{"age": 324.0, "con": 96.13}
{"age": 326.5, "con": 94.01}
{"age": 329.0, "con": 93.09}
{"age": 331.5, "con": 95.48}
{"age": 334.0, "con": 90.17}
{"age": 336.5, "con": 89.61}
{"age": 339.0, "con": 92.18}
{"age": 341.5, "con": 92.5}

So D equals 160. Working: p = 94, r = 113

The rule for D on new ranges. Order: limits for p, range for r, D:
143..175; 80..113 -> 214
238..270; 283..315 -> 140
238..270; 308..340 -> 142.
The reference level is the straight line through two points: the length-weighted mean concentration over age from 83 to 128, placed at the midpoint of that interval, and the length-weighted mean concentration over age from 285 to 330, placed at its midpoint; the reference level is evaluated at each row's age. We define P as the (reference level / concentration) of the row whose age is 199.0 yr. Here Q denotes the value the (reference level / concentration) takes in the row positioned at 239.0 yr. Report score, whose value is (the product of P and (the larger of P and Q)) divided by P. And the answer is 1.26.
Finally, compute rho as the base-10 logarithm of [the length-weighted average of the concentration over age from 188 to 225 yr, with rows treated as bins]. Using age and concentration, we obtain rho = 2.03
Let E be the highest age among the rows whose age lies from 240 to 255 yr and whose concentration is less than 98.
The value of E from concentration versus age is 254.0 yr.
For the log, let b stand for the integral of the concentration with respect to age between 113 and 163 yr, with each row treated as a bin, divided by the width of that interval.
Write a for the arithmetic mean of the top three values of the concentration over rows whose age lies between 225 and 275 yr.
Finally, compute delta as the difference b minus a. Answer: 26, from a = 96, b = 121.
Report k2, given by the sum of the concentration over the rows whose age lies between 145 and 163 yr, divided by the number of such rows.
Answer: 108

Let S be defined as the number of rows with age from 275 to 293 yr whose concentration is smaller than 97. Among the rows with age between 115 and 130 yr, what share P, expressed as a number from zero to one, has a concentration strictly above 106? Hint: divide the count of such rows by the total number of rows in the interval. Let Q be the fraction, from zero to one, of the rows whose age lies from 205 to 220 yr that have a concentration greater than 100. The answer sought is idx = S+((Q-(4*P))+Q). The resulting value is 5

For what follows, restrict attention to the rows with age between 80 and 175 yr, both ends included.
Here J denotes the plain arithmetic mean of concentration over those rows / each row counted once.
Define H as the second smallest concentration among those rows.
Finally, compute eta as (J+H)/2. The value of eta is 116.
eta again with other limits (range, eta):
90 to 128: 137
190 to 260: 93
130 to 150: 113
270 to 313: 91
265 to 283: 91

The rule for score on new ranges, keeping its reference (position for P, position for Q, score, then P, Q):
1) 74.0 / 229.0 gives 1.22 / 0.83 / 1.22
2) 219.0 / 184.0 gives 1.19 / 1.10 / 1.19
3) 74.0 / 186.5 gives 1.15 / 0.83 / 1.15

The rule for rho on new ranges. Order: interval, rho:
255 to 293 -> 1.96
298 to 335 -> 1.98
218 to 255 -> 1.97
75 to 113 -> 2.21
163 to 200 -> 2.04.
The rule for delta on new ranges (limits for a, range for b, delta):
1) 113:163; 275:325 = -39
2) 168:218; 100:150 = 18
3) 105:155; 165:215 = -30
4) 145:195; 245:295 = -23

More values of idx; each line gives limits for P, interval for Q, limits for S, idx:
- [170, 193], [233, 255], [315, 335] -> 3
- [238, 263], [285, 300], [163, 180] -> 0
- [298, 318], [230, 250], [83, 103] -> 0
